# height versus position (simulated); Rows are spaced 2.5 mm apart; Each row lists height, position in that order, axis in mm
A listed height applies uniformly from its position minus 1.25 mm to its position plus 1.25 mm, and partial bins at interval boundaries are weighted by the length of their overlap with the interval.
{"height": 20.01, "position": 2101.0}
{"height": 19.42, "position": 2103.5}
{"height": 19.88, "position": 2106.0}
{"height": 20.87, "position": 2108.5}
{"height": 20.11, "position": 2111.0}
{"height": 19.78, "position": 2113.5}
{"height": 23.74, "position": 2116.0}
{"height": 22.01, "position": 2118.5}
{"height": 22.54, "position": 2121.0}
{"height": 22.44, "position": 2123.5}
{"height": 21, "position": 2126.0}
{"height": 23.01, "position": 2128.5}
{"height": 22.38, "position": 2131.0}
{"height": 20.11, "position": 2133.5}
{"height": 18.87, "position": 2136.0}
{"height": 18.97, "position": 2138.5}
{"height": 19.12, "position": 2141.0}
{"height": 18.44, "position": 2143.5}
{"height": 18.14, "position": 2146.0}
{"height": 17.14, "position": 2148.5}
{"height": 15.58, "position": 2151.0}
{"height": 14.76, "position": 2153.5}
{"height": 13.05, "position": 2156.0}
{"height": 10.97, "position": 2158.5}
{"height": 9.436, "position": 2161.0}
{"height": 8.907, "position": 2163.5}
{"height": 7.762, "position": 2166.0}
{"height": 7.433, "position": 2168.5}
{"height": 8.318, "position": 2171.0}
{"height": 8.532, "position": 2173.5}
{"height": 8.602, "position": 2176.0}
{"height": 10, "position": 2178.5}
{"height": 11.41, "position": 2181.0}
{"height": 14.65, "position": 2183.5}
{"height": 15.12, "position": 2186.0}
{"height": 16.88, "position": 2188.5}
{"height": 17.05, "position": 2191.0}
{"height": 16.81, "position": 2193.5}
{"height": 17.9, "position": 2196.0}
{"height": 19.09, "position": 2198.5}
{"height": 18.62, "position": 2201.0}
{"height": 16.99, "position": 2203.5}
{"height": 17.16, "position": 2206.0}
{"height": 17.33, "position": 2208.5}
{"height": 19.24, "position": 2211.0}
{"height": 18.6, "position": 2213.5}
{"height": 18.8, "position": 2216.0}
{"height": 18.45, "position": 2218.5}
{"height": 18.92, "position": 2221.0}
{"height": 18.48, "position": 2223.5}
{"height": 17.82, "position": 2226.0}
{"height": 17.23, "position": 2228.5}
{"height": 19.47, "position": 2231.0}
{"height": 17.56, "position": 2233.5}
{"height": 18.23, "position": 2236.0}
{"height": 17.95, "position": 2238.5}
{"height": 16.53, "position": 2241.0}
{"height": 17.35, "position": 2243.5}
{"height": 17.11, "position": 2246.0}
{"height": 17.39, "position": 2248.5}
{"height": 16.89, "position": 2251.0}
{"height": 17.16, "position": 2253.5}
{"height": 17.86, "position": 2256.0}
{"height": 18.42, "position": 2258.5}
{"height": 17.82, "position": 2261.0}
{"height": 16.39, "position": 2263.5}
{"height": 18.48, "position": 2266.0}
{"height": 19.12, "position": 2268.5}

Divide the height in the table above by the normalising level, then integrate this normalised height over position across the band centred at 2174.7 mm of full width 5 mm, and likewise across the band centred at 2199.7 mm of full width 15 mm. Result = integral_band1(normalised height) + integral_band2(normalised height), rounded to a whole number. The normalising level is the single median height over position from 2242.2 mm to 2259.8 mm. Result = 18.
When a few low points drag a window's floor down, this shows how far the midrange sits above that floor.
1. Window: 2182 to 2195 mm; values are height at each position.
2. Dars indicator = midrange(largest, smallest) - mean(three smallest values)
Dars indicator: 0.3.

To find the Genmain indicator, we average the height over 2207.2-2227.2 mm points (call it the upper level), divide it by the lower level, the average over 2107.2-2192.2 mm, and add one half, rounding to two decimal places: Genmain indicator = 1.65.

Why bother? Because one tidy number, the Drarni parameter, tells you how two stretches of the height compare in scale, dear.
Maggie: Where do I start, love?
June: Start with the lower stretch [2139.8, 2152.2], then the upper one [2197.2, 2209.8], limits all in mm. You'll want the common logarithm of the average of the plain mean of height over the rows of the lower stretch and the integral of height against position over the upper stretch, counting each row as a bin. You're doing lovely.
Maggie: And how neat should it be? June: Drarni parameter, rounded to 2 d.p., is 2.08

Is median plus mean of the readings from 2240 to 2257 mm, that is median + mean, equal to 34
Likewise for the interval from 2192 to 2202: 36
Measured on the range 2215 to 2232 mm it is 37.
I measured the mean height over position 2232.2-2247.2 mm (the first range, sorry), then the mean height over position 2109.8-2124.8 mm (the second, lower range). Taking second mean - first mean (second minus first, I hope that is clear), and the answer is 4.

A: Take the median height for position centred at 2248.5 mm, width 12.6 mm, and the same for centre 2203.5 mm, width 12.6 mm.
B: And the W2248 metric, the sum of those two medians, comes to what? 34.5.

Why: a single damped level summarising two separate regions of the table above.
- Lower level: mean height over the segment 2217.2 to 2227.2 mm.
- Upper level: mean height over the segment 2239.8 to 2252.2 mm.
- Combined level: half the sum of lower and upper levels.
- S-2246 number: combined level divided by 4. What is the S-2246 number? 4.43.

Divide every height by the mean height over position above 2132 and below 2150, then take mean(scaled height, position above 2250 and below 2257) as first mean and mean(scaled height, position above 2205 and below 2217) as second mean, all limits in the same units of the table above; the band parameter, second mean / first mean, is 1.05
